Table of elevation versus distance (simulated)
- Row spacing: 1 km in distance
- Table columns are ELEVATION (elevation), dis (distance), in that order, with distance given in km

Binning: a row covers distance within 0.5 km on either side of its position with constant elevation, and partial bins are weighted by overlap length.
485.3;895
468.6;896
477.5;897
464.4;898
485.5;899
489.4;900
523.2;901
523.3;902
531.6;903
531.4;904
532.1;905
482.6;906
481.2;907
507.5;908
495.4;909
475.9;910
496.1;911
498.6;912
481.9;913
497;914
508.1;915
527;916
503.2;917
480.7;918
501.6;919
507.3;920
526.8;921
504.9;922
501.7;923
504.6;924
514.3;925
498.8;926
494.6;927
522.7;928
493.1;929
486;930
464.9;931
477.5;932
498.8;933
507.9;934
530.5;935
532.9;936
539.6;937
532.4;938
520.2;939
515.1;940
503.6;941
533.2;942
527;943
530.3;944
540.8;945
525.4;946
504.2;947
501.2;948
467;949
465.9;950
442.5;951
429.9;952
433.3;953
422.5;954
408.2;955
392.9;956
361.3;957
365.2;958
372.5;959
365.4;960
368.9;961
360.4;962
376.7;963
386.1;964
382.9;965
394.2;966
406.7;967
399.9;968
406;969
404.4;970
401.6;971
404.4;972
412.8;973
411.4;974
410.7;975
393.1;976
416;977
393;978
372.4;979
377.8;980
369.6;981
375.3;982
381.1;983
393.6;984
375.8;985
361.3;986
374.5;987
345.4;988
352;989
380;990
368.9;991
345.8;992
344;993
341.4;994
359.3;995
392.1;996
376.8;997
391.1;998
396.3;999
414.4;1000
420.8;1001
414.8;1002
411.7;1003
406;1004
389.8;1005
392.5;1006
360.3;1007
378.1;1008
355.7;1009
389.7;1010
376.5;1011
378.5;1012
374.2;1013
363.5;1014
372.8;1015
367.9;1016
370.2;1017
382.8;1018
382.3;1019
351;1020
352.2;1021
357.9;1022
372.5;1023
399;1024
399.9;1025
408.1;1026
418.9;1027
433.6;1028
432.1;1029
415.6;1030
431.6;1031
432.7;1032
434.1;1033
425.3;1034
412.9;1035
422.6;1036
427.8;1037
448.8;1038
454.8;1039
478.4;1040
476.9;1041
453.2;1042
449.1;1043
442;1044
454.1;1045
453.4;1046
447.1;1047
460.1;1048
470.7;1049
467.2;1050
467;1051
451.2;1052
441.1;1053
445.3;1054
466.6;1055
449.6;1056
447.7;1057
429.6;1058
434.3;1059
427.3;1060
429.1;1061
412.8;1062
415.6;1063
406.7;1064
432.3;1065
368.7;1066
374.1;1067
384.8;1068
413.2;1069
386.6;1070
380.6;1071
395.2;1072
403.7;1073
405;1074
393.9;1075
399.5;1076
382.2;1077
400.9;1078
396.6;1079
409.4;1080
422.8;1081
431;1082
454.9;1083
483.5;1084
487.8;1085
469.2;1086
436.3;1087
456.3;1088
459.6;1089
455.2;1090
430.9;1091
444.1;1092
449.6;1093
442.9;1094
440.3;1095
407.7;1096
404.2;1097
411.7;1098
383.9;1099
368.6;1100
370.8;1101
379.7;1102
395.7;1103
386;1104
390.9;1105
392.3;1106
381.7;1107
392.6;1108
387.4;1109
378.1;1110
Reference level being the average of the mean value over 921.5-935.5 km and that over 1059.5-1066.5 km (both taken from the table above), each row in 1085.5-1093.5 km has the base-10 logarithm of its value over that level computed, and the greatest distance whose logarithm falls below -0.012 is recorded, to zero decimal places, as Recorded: 1092 km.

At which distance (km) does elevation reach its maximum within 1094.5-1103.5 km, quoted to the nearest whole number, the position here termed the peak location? 1095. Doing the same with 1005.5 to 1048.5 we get 1040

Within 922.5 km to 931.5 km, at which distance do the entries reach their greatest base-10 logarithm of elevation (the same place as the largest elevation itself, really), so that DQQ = 928 km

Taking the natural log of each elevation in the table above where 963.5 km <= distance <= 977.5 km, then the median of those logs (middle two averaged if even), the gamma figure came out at 6.00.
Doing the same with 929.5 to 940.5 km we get 6.24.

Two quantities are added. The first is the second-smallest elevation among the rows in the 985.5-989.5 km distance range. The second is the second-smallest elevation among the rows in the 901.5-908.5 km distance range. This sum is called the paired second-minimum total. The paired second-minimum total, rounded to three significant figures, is 835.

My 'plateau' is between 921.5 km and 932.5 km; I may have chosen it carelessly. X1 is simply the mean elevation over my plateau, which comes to 497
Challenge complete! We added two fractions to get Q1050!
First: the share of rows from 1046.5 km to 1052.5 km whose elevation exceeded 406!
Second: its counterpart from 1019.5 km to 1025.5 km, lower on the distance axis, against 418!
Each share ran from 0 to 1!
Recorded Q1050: 1.0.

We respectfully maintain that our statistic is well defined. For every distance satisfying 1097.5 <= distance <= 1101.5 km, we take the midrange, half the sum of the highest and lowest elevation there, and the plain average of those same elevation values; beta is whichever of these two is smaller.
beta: 384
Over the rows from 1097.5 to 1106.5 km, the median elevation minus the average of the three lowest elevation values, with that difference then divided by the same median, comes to 0.034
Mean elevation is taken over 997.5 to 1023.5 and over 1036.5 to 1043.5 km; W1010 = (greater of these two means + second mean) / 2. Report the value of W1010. 456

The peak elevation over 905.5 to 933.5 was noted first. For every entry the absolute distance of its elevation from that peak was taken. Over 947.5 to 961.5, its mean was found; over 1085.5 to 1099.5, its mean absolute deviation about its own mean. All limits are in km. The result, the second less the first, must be -93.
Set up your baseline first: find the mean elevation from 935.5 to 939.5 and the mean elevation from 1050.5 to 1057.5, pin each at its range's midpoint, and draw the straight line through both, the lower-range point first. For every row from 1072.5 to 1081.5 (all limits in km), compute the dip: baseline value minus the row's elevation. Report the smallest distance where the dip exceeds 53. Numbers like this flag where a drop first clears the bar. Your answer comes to 1077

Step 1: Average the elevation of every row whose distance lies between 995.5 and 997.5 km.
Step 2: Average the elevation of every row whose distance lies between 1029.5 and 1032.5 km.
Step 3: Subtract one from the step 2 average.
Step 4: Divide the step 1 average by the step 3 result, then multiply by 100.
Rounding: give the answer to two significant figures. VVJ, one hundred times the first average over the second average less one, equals 90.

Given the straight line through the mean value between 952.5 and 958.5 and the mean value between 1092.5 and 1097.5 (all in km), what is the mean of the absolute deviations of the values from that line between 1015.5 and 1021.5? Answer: 44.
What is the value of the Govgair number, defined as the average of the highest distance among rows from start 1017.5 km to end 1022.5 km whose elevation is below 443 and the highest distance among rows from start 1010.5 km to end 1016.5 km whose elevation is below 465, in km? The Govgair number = 1019.0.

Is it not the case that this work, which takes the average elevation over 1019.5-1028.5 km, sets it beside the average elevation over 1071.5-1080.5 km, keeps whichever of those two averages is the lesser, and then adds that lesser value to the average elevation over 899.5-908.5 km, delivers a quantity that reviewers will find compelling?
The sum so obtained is 899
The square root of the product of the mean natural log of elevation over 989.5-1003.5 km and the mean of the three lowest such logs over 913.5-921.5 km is 6.07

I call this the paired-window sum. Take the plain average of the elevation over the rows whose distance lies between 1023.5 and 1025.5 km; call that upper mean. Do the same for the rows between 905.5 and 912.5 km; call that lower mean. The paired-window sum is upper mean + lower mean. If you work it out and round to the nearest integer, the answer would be 890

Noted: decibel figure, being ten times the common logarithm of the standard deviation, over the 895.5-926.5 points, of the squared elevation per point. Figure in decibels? 42.8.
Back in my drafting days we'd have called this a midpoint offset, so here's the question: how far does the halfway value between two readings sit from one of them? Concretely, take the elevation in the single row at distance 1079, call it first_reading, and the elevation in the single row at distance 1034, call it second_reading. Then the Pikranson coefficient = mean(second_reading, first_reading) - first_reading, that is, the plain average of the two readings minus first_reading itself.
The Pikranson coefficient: 14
